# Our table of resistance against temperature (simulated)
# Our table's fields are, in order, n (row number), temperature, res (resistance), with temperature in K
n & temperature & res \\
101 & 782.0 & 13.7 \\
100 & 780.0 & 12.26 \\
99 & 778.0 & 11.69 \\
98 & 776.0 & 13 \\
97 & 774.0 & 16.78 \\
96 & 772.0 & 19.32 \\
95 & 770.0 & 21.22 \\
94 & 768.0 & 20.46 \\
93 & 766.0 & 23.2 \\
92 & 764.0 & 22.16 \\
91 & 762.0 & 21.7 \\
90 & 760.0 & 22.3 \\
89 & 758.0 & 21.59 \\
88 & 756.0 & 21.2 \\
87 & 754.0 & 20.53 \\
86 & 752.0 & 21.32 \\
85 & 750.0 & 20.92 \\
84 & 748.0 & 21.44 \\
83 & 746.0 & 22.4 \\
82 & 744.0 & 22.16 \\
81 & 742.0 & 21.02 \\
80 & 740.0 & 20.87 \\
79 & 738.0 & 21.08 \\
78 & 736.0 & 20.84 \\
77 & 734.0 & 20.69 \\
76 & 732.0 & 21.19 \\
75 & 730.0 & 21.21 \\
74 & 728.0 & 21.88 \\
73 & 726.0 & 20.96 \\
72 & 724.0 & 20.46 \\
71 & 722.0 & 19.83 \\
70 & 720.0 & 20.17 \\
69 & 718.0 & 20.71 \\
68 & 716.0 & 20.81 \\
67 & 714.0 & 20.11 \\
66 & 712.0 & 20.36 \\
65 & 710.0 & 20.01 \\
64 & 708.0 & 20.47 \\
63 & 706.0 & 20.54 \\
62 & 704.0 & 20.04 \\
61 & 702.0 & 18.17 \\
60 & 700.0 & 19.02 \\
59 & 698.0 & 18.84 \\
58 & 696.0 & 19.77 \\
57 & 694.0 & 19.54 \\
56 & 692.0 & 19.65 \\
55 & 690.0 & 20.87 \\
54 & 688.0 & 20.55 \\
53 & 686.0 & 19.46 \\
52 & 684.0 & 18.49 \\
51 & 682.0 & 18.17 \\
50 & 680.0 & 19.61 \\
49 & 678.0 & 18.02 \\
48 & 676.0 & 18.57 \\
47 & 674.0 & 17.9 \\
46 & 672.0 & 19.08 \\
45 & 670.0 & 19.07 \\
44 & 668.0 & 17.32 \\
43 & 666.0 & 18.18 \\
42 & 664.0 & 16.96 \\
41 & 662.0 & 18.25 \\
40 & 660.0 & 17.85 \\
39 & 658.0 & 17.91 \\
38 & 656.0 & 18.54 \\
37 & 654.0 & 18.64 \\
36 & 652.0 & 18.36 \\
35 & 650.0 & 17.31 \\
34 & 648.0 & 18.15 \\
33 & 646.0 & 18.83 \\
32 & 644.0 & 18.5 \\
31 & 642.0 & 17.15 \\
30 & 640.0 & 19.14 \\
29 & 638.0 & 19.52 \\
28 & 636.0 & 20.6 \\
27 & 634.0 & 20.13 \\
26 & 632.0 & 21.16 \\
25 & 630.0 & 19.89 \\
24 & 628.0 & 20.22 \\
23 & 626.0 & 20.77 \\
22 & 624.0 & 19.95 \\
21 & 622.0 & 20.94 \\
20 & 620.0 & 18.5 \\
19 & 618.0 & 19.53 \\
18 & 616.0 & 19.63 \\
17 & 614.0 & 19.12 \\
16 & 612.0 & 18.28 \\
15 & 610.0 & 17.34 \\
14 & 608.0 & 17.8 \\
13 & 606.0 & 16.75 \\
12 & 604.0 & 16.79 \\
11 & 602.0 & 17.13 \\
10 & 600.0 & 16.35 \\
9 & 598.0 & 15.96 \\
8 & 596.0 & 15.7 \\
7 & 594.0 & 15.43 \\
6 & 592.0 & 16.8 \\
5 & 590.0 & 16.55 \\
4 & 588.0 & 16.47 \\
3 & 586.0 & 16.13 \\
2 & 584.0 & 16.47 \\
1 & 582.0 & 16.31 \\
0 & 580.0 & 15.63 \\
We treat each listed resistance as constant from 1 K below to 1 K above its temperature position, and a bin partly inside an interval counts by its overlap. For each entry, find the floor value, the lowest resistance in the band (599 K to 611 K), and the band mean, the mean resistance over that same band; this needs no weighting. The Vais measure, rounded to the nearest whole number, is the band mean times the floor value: 278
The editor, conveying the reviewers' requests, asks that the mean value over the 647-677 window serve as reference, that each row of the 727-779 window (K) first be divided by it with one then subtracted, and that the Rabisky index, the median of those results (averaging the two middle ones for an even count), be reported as 0.17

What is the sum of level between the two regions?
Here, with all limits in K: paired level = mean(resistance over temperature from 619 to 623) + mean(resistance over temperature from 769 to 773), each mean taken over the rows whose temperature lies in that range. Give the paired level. 40.0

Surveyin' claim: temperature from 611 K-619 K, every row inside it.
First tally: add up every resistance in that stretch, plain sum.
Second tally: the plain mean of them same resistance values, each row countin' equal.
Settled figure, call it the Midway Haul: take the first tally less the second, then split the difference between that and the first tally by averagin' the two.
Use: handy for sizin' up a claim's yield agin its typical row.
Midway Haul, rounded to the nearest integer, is 67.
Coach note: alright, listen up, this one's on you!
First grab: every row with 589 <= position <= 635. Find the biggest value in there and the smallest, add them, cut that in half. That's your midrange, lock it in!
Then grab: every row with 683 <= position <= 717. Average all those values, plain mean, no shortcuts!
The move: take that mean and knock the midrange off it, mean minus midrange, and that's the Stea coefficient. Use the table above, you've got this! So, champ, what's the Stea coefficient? 1.51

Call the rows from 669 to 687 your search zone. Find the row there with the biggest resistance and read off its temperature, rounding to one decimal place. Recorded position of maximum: 680.0 K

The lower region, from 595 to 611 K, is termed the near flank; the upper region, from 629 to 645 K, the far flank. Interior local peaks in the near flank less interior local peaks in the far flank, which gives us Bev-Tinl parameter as 0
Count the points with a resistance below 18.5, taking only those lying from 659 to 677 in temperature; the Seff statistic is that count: 6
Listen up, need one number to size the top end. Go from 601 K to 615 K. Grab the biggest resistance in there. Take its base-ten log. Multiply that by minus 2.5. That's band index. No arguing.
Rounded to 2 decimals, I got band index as -3.20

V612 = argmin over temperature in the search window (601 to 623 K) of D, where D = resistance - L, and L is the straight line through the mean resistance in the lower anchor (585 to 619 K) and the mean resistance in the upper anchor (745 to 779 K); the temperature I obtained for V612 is 606.0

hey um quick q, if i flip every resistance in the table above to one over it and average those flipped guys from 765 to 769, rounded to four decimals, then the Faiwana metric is 0.0460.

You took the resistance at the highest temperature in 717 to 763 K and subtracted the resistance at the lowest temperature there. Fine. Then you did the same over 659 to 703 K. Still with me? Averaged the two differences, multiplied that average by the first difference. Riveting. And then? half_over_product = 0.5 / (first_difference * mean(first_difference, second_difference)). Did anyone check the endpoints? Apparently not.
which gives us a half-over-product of 0.8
